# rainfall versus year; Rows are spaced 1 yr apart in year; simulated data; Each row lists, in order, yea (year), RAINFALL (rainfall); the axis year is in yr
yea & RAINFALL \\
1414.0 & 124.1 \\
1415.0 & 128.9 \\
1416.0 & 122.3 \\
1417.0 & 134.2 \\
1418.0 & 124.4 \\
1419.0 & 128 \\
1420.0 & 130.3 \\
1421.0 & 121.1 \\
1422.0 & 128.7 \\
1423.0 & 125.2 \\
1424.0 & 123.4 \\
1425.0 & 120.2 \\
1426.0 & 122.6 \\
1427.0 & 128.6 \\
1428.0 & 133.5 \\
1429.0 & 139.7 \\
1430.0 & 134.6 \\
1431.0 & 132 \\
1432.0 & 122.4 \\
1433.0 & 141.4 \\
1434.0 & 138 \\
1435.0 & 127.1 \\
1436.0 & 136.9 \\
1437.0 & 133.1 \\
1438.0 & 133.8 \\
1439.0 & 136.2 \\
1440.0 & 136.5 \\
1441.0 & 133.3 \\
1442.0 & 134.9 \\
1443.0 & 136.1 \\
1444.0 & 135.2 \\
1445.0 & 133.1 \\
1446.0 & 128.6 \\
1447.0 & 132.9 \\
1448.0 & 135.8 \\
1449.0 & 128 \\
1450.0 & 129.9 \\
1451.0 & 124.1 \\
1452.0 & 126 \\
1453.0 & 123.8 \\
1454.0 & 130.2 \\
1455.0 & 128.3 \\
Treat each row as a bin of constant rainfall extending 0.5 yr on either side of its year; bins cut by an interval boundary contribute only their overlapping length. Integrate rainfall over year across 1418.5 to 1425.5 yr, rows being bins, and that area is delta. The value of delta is 877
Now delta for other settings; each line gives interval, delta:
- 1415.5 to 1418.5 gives 381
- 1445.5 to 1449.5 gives 525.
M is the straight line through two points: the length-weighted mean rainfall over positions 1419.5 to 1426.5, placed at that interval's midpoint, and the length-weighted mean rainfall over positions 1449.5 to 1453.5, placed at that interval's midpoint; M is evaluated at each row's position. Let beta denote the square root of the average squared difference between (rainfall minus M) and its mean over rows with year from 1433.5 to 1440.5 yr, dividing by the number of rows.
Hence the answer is 3.4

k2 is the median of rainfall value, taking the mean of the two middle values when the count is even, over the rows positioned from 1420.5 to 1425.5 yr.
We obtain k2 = 123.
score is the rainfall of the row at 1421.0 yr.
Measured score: 121.1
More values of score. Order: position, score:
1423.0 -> 125.2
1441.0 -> 133.3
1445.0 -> 133.1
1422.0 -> 128.7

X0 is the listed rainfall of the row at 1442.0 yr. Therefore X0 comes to 134.9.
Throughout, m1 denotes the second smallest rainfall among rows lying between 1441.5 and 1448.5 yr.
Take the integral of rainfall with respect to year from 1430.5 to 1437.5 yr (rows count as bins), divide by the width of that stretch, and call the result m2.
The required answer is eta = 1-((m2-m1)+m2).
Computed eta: -132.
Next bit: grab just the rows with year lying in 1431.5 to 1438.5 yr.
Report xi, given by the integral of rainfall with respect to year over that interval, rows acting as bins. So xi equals 933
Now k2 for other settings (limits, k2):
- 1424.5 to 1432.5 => 130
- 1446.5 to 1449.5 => 133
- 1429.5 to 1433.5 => 133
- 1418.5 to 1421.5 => 128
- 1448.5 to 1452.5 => 127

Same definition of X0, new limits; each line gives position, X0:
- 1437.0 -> 133.1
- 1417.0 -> 134.2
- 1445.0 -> 133.1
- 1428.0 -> 133.5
